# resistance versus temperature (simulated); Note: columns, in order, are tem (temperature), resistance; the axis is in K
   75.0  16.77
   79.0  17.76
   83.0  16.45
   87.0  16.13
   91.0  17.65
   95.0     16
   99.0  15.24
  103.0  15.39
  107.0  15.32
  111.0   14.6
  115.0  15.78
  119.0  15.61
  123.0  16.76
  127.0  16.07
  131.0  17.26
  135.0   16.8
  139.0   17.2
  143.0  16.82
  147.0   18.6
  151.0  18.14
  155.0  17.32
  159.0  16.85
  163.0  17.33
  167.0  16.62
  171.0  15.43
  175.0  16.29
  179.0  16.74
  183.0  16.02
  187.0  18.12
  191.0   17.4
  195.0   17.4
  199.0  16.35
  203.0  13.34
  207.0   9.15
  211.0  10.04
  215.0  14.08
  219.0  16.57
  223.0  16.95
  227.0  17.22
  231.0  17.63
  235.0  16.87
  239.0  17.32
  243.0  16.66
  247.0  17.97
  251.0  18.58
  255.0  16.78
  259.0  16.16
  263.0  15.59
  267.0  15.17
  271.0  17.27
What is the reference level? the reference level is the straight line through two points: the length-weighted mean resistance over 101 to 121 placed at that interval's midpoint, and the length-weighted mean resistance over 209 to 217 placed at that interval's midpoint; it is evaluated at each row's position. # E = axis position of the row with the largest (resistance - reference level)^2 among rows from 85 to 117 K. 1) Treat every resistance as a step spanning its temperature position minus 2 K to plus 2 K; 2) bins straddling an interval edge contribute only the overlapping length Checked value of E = 91.0 K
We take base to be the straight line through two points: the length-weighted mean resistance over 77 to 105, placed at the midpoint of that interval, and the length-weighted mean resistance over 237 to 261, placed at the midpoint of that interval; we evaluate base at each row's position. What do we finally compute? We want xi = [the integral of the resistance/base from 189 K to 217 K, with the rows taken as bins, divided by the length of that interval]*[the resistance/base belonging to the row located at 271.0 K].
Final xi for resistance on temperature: 0.82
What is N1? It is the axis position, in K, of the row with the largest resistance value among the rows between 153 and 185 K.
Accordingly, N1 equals 163.0 K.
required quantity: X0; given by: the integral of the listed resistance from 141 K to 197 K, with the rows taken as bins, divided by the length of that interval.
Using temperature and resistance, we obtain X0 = 17.1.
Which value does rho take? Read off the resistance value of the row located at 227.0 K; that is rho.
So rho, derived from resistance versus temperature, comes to 17.22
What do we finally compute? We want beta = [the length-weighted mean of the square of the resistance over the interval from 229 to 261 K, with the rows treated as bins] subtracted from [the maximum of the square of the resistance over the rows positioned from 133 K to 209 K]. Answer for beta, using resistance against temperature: 48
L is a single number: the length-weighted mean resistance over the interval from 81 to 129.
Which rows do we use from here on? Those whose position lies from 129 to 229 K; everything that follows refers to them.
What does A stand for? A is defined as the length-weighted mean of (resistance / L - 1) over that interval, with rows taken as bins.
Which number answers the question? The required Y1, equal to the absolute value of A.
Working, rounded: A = 0.015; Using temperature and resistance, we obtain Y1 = 0.015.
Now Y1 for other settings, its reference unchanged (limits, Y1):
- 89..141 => 0.013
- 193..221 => 0.130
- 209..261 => 0.029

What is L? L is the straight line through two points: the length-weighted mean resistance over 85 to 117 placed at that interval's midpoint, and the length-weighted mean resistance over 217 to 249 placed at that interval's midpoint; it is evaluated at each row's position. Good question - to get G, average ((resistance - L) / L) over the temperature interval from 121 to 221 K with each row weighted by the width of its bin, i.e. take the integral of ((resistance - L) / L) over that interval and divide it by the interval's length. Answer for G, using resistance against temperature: -0.02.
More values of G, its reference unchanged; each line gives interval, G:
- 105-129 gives -0.02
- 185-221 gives -0.13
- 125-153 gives 0.07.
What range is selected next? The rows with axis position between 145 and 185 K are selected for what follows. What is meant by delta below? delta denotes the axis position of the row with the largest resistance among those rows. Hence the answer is 147.0 K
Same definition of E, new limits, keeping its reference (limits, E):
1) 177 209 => 187.0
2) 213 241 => 231.0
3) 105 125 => 123.0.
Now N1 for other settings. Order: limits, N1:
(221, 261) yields 251.0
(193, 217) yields 195.0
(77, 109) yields 79.0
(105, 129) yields 123.0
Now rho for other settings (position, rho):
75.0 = 16.77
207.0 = 9.15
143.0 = 16.82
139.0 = 17.2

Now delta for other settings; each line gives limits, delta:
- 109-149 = 147.0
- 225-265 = 251.0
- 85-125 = 91.0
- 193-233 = 231.0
